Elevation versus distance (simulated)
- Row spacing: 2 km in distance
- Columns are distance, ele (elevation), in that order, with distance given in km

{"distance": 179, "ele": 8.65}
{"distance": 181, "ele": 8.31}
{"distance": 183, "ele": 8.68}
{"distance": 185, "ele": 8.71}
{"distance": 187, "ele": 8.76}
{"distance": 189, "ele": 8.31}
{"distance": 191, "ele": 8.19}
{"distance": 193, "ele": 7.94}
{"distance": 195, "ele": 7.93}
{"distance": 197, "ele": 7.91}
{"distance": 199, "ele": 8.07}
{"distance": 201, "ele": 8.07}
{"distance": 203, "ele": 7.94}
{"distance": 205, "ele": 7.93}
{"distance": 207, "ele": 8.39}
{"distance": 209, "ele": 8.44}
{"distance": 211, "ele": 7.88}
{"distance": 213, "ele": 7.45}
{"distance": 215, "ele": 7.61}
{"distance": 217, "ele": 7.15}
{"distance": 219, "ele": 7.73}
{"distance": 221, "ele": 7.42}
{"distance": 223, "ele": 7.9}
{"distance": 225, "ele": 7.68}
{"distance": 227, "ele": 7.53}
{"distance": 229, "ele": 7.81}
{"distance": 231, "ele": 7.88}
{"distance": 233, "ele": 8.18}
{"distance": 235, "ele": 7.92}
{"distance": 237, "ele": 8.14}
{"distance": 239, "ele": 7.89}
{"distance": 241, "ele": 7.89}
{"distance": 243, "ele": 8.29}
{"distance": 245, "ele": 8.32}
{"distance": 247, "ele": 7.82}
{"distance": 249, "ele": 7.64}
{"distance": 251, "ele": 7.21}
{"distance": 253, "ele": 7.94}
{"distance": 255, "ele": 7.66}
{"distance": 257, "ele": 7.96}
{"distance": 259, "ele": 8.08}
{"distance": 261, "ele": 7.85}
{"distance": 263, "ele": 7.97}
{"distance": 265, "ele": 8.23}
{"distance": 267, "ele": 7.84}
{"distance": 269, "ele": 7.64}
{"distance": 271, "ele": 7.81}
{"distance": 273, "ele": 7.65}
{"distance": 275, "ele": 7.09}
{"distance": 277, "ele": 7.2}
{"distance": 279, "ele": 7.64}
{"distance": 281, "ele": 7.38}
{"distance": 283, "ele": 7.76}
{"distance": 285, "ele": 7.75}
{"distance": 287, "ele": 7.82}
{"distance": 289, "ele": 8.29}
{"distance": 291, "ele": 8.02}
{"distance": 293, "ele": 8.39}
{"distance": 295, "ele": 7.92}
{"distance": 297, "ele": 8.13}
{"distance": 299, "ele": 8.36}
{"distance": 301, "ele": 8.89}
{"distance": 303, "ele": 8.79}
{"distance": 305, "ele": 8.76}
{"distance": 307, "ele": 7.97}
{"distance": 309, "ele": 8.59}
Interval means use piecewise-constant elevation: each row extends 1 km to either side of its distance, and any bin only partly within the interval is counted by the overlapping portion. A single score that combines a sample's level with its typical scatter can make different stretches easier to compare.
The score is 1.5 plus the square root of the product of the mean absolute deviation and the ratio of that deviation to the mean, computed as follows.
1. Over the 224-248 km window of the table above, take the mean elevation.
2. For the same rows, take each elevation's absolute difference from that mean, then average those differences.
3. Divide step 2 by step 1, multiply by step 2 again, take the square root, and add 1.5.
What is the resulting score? 1.57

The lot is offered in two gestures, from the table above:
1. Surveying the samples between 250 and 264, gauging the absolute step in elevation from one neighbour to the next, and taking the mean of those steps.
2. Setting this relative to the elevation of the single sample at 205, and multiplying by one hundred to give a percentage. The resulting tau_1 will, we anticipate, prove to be 3.7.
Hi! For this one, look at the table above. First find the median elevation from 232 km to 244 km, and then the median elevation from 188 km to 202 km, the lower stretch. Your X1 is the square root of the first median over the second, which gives 1.00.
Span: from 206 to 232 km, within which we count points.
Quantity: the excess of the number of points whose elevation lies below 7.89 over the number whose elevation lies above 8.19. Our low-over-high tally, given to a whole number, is 8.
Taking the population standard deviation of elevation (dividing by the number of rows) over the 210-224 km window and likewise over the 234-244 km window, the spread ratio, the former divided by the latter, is 1.55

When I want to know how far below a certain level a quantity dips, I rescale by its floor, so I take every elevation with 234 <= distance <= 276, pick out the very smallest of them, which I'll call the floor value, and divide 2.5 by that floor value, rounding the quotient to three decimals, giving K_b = 0.353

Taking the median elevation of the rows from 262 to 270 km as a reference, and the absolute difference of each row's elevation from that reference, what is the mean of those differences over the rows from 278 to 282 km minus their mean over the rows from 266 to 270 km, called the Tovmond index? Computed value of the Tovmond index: 0.2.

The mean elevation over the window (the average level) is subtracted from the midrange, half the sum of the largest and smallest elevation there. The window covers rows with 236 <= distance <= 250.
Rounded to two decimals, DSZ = -0.02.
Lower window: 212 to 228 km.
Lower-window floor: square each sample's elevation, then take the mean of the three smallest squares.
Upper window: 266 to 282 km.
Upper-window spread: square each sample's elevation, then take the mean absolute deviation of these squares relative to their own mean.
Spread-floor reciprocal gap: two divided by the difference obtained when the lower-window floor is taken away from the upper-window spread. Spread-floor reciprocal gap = -0.040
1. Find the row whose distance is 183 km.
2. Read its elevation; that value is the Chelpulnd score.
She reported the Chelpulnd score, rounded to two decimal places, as 8.68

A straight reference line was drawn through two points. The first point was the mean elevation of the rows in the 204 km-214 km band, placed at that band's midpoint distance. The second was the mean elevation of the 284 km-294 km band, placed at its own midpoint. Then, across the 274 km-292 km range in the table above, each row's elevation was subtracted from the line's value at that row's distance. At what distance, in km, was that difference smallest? 289 km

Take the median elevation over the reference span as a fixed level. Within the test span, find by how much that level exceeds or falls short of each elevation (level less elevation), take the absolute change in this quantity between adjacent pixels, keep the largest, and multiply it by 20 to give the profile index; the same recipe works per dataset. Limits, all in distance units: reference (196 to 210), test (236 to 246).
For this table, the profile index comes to 8.0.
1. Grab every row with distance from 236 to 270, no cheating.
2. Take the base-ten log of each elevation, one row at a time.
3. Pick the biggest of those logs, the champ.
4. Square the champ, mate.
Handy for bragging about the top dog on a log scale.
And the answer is 0.85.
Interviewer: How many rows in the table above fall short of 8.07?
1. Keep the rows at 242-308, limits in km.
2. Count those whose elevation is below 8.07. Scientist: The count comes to 22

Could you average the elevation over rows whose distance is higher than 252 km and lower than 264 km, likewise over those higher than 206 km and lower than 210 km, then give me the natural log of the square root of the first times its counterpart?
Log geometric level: 2.10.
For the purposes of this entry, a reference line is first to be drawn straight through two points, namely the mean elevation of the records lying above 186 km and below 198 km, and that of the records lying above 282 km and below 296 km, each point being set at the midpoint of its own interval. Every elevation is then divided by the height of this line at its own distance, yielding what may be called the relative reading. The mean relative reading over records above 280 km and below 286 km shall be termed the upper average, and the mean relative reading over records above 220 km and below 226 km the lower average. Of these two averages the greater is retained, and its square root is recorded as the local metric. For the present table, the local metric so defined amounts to 0.98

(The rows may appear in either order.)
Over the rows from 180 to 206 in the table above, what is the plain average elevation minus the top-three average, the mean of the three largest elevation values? -0.51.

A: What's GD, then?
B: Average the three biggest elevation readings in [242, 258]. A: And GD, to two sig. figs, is 8.2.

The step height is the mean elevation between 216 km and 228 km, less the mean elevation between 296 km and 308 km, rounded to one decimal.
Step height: -0.9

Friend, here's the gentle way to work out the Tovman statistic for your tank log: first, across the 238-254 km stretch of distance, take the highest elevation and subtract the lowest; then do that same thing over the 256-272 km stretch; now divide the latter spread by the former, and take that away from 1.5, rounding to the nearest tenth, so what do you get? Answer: 1.0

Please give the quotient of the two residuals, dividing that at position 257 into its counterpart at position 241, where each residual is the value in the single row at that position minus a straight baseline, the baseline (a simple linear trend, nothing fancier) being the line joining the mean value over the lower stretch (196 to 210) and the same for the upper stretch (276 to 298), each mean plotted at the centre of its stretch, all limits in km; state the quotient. -4.7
